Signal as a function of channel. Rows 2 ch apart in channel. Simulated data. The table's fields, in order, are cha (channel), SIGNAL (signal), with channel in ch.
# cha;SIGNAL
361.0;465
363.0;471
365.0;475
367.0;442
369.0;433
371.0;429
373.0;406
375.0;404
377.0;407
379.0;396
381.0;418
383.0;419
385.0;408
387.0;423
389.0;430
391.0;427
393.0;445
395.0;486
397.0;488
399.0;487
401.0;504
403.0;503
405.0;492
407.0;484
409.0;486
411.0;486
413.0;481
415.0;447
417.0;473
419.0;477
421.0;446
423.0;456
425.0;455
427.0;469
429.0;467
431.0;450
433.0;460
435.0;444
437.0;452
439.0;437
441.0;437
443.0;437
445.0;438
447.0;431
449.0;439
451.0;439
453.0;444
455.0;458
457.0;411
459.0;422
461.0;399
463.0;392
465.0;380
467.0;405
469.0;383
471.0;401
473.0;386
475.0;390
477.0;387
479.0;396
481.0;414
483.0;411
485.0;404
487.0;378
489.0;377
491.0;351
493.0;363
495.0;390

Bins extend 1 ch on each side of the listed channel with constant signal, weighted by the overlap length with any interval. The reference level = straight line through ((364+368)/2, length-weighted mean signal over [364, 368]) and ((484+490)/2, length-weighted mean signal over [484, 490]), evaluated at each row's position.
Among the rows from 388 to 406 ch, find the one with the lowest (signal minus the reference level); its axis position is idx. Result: 391.0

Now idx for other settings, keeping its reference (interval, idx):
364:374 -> 373.0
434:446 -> 439.0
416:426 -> 421.0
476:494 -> 491.0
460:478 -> 465.0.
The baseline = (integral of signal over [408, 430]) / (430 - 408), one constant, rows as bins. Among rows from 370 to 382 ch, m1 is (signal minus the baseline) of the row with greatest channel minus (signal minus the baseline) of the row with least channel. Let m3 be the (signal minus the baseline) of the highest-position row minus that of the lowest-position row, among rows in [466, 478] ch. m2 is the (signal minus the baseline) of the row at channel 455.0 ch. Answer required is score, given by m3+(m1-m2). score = -19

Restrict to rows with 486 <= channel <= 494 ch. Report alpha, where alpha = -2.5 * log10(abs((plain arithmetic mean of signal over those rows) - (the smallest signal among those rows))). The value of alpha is -3.0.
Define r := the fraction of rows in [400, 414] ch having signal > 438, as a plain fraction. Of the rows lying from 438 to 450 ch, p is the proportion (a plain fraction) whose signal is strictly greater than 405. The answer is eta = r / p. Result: 1.00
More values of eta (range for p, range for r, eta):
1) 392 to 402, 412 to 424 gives 1.00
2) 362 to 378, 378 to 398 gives 0.34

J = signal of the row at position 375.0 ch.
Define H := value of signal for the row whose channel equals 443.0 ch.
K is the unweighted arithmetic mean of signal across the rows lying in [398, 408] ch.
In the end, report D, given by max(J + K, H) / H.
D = 2.05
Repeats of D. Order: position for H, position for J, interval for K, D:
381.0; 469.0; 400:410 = 2.10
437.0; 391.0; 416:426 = 1.97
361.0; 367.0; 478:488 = 1.81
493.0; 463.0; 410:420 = 2.38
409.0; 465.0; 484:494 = 1.55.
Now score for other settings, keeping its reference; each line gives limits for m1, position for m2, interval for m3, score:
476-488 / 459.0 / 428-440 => 7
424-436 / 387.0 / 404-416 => -11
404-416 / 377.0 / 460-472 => 18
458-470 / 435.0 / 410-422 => -55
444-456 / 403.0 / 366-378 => -50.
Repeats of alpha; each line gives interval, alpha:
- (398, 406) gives -2.4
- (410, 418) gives -3.5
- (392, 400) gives -3.7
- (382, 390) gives -2.7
